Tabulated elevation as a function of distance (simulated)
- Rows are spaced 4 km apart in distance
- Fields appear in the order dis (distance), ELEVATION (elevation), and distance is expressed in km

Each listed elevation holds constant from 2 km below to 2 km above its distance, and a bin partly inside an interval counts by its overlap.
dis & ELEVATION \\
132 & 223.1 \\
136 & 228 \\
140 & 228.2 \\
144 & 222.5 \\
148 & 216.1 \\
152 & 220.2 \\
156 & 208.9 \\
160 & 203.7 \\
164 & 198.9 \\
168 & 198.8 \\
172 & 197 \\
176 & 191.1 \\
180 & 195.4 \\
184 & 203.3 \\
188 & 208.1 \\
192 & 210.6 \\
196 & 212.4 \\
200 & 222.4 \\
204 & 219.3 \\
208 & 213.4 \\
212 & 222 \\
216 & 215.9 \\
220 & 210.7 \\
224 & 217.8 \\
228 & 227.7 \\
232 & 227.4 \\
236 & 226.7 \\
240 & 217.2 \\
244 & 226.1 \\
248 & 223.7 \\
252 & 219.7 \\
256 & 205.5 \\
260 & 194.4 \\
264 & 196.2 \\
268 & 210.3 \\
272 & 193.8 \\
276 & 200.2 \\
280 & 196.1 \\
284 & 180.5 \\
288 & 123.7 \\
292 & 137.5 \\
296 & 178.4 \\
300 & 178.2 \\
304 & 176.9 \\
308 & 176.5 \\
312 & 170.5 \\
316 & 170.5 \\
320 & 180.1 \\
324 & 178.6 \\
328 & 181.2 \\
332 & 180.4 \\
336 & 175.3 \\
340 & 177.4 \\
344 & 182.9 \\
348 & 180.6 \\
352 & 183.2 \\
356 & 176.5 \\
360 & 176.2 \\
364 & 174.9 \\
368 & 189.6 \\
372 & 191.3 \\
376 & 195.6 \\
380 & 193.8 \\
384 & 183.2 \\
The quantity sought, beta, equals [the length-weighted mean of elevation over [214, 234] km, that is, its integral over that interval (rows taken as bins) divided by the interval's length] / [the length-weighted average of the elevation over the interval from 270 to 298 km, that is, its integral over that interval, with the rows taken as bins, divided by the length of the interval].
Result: 1.27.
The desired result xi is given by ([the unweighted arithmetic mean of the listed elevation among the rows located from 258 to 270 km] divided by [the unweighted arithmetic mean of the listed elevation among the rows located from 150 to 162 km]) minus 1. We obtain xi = -0.05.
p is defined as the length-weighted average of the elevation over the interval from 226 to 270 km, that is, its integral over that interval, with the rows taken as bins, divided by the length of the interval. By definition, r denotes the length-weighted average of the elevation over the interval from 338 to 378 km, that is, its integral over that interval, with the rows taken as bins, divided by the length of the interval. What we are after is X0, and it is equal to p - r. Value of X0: 33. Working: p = 216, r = 183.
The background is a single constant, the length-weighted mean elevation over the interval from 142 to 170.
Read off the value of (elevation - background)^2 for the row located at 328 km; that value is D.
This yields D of 822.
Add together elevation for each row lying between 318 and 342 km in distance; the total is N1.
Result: 1073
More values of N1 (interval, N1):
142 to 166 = 1270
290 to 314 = 1018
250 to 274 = 1220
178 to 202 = 1252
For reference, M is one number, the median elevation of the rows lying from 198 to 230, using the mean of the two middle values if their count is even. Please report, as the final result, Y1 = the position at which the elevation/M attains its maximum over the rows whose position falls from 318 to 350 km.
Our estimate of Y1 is 344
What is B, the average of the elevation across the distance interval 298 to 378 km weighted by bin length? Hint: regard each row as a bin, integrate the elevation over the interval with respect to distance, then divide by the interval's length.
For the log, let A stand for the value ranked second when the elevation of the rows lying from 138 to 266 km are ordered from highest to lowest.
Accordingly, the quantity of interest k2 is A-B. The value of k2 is 48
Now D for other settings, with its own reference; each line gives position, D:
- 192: 1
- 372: 345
